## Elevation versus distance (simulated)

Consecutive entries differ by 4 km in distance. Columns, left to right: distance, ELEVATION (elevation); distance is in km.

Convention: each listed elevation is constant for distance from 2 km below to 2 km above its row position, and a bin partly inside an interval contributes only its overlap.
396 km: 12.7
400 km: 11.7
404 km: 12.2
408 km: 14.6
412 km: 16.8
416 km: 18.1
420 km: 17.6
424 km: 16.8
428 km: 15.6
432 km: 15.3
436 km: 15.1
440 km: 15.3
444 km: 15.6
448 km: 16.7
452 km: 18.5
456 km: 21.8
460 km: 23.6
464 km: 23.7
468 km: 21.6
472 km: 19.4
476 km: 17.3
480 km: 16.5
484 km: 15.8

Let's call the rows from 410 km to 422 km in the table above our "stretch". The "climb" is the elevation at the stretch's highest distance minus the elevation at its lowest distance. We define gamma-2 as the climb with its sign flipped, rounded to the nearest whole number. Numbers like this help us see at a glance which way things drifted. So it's -1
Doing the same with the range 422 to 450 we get 0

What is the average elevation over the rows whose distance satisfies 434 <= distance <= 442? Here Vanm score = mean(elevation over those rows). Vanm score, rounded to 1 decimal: 15.2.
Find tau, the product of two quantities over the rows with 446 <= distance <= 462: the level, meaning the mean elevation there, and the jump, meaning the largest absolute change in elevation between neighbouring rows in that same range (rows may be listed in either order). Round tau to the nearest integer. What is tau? 66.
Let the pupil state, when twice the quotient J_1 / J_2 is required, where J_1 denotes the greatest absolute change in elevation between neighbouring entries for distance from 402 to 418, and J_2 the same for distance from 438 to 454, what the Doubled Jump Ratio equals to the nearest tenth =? 2.7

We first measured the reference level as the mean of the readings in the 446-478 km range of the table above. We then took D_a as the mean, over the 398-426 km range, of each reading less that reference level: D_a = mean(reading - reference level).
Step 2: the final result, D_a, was -4.9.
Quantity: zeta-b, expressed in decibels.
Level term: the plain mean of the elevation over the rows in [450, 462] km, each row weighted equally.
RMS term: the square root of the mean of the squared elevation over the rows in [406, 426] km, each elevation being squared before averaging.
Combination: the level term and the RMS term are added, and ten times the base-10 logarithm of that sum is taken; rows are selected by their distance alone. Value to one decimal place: 15.8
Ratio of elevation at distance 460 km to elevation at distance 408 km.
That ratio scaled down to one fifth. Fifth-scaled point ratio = 0.32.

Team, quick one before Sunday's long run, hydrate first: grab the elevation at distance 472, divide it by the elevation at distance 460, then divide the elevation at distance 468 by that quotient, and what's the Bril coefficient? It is 26.3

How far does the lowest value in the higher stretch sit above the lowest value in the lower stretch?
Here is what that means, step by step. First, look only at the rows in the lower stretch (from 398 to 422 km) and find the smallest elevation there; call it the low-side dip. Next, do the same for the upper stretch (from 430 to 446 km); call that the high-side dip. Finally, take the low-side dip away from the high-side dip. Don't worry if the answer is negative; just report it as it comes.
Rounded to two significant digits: 3.4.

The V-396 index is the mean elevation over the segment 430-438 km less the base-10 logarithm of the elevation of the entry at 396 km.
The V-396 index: 14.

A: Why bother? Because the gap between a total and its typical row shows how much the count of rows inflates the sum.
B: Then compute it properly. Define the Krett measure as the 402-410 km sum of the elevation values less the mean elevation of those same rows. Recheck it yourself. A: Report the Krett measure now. 13.4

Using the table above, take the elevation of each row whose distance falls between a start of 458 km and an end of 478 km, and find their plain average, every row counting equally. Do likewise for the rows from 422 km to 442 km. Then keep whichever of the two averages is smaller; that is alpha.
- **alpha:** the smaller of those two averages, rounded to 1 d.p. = 15.6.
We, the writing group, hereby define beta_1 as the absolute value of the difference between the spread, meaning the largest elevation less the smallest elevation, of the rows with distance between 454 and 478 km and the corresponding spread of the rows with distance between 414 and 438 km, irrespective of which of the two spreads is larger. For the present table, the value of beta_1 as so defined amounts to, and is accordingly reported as 3.4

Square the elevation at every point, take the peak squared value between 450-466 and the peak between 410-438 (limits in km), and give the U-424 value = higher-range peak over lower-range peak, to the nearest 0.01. 1.71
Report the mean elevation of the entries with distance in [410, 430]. 17.0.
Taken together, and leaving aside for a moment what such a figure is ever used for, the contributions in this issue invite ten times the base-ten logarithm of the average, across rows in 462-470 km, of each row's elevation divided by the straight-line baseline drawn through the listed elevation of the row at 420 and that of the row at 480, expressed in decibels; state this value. 1.31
